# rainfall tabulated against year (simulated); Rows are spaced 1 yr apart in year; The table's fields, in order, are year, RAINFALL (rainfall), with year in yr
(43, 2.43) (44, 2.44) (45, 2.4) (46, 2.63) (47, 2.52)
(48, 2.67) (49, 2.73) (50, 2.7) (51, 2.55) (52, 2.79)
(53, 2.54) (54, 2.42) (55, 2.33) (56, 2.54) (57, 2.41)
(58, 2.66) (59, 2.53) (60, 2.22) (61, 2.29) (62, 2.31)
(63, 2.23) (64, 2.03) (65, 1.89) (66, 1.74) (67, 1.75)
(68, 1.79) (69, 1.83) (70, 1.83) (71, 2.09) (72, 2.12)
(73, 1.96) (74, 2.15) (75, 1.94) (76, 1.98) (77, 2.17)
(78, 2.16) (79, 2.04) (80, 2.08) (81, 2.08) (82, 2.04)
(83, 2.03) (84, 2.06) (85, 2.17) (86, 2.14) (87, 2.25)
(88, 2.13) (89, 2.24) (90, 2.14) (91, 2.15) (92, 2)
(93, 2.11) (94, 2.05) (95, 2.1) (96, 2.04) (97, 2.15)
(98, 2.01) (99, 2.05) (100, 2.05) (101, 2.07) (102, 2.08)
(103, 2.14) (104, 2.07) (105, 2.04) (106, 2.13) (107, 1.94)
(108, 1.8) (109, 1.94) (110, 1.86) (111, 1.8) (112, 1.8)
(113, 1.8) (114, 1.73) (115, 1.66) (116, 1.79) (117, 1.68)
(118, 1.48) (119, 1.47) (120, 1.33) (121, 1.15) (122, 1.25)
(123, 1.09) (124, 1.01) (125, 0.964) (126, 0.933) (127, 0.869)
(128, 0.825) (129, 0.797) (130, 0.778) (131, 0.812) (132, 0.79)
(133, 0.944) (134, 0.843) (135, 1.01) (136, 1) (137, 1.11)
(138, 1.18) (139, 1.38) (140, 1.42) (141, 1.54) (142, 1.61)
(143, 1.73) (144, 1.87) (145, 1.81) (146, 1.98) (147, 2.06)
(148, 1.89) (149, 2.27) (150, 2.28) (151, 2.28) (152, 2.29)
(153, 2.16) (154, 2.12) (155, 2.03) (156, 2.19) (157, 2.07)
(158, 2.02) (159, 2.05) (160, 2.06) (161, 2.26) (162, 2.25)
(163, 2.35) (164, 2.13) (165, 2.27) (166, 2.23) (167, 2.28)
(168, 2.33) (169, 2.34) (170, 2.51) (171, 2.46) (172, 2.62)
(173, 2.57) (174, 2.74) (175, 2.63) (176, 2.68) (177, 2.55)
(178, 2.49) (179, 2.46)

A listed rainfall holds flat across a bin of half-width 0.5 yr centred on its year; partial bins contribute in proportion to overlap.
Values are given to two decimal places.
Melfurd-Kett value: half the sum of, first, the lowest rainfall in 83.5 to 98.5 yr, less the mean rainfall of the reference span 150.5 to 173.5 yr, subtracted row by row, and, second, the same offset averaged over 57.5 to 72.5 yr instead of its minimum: -0.21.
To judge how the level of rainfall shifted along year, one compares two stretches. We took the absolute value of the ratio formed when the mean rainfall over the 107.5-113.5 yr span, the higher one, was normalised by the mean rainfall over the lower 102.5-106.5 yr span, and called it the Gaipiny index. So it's 0.88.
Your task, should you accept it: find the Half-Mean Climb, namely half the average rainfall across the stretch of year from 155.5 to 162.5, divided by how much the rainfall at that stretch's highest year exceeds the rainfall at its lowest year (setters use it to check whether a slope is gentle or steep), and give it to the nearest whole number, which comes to 18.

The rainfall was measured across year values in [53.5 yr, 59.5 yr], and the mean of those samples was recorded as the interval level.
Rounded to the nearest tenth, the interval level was 2.5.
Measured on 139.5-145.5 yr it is 1.7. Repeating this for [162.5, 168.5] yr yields 2.3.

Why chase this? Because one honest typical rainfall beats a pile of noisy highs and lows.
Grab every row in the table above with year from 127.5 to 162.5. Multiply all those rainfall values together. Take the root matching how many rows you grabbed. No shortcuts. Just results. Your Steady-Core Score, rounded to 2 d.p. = 1.54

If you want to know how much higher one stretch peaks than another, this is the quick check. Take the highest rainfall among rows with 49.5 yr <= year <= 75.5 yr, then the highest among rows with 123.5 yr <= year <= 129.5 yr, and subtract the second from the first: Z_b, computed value 1.8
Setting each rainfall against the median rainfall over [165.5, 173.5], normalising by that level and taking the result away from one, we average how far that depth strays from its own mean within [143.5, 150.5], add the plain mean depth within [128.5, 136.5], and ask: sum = 0.70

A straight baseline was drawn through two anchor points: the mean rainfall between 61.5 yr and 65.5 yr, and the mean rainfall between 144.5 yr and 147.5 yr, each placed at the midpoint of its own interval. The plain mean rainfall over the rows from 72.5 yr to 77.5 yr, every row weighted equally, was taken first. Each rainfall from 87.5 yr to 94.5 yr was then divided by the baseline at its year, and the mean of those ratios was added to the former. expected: 3.07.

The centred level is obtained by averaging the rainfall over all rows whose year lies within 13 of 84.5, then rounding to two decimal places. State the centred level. 2.10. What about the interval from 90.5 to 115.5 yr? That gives 1.98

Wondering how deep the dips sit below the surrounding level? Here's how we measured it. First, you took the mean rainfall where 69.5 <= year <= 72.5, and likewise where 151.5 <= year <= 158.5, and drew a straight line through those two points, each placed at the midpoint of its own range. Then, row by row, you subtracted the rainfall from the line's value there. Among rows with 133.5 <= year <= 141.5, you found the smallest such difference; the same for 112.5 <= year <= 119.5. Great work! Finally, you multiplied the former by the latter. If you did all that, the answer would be 0.15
